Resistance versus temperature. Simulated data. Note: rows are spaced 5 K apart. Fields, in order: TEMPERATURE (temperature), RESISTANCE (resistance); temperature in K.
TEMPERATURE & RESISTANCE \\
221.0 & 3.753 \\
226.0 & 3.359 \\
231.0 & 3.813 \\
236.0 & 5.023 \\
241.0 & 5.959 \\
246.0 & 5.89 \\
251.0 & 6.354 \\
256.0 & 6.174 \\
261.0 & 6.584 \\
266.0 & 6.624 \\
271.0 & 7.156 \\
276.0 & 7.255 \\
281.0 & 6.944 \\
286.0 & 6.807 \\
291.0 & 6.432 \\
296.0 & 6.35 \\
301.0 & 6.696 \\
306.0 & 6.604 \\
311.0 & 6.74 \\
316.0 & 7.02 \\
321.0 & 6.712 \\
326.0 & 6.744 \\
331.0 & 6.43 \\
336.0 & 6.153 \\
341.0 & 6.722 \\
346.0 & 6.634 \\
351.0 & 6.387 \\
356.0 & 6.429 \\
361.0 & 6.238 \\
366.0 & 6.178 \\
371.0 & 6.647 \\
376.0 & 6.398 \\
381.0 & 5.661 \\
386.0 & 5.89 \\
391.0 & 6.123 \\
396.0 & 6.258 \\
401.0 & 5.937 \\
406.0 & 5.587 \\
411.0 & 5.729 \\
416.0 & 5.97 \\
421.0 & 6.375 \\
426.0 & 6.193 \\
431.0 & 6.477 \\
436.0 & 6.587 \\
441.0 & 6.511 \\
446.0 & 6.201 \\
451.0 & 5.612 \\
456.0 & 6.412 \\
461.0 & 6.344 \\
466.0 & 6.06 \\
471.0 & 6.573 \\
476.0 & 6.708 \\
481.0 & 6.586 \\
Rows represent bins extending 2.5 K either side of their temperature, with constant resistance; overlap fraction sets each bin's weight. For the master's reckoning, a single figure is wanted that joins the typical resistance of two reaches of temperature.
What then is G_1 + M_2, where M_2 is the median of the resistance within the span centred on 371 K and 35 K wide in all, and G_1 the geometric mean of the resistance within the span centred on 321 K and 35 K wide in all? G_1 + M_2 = 12.9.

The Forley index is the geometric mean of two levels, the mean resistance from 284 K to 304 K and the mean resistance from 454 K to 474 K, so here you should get 6.46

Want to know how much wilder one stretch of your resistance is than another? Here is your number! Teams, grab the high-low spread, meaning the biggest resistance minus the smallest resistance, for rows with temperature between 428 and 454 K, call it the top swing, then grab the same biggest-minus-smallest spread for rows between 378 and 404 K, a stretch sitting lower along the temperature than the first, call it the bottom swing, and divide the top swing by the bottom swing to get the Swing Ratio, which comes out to 1.63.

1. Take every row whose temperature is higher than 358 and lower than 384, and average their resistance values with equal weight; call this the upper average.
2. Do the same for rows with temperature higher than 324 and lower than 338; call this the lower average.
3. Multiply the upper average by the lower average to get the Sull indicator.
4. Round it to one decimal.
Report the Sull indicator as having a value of 40.1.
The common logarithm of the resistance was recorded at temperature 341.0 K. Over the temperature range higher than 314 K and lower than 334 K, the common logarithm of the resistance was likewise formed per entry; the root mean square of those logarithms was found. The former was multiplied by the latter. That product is 0.68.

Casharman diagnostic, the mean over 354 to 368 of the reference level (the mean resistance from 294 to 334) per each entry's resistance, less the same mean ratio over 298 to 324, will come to 0.07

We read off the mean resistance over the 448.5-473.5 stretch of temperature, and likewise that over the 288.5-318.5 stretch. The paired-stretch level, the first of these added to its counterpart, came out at 12.8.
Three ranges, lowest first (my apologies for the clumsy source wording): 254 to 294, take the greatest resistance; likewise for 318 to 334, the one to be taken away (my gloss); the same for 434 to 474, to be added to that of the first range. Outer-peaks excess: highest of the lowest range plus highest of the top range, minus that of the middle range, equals 7.10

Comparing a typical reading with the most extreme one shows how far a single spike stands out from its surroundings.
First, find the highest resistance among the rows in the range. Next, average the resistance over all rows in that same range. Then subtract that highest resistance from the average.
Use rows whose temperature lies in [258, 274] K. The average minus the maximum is -0.37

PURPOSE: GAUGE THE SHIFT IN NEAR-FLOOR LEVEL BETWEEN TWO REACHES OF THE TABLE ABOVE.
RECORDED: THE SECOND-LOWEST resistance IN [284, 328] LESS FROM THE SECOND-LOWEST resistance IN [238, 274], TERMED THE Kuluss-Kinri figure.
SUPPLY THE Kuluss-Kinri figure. -0.5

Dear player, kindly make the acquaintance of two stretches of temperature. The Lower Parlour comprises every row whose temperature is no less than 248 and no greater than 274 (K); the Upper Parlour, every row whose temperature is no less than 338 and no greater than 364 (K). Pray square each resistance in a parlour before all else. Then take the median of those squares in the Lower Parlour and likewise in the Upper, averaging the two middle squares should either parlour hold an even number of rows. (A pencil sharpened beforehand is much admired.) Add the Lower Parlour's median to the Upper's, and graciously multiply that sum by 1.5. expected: 127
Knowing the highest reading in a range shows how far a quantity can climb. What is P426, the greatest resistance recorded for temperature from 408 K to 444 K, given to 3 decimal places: 6.587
